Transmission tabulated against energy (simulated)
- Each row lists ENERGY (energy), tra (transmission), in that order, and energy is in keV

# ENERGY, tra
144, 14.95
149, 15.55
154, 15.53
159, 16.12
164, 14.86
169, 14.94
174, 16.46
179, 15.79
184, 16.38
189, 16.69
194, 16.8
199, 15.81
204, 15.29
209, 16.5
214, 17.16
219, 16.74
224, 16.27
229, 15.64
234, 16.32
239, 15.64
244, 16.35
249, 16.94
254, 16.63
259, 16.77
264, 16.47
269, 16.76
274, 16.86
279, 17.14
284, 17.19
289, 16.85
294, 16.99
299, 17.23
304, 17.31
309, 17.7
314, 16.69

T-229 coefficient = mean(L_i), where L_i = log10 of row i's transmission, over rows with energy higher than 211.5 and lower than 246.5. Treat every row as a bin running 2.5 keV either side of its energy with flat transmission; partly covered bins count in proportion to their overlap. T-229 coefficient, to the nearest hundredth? 1.21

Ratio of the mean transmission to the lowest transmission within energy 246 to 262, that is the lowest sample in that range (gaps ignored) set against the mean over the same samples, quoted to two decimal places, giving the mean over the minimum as 1.01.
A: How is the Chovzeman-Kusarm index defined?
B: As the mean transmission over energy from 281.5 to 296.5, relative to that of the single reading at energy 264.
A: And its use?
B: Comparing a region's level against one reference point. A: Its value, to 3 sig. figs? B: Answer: 1.03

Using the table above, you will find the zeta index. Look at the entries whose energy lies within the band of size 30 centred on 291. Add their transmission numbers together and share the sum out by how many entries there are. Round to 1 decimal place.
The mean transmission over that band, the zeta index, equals 17.1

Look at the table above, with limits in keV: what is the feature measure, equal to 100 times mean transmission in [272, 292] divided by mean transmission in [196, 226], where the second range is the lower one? 104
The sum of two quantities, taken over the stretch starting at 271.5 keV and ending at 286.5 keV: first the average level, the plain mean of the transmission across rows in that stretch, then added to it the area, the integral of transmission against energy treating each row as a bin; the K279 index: 273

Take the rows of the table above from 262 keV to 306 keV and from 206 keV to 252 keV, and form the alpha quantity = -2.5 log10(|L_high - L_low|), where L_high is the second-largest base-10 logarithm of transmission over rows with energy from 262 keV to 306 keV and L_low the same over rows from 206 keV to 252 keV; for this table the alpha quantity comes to 5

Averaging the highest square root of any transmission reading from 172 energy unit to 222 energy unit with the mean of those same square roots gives 4.09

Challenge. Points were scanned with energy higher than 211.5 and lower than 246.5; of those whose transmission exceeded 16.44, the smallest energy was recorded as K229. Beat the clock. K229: 214 keV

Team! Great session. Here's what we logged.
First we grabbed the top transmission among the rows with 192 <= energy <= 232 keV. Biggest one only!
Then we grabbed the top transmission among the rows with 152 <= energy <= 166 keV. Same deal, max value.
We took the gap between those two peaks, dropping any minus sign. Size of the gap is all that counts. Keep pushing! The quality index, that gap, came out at 1.0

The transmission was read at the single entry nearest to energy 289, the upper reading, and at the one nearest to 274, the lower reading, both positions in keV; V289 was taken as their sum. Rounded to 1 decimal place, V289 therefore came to 33.7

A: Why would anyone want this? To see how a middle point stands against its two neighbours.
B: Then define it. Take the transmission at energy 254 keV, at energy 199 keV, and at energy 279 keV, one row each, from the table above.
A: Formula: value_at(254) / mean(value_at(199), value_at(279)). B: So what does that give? 1.01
